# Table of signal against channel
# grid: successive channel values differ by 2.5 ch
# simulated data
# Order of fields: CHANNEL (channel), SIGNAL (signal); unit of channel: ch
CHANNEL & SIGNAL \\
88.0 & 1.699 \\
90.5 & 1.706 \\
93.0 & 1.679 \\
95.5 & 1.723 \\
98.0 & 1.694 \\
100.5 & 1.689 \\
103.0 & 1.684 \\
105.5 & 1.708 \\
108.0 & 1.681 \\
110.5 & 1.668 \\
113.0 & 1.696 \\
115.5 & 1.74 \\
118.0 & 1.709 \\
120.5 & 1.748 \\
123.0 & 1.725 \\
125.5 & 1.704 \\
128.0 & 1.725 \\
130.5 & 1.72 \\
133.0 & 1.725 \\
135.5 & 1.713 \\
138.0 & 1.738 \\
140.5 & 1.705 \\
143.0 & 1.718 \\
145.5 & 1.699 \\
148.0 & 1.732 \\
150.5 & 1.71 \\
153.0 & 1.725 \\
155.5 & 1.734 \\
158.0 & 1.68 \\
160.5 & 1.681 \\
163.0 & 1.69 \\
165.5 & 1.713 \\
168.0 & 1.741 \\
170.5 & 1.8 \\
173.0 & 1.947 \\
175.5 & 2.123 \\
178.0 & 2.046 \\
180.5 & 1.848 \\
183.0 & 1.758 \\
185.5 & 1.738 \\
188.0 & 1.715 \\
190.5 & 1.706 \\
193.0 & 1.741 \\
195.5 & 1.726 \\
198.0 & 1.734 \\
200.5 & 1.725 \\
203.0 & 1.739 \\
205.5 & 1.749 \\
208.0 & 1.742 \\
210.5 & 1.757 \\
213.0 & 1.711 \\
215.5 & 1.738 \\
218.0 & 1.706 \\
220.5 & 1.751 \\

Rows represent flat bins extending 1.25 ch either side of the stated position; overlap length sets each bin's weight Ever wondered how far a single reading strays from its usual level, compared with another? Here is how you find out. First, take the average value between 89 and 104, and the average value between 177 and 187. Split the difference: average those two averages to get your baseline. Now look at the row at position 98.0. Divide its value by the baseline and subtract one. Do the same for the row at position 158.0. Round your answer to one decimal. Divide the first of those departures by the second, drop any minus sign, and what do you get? 0.8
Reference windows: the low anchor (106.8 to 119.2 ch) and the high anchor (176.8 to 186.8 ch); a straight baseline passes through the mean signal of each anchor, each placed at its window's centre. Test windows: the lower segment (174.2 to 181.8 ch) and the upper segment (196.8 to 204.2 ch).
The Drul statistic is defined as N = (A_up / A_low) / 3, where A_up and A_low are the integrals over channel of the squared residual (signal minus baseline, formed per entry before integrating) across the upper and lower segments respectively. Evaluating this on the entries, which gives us 0.2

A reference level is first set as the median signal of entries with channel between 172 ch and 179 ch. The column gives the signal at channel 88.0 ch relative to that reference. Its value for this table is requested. -0.347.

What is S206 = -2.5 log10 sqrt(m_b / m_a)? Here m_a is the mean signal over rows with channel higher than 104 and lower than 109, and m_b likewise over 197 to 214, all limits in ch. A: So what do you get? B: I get -0.013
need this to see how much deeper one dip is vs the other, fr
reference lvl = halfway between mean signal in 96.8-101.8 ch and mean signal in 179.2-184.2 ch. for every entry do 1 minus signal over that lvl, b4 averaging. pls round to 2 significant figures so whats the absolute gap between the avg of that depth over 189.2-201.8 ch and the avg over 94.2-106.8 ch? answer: 0.015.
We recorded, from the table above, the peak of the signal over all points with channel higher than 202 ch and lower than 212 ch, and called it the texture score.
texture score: 1.757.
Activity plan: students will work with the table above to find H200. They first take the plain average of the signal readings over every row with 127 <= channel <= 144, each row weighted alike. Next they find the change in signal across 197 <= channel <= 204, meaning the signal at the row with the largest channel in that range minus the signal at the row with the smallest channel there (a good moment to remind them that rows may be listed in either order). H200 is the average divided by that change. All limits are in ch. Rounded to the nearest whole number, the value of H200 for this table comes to 344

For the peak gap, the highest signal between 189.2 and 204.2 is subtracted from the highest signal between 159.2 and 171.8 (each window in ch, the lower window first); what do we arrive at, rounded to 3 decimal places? 0.059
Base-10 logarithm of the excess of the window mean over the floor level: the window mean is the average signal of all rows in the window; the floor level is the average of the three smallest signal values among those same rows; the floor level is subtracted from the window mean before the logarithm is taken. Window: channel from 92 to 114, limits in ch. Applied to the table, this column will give -1.81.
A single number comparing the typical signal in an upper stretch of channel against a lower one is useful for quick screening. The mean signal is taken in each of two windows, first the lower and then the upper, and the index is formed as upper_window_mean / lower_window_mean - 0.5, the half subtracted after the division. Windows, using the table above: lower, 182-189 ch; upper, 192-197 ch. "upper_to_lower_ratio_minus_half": 0.498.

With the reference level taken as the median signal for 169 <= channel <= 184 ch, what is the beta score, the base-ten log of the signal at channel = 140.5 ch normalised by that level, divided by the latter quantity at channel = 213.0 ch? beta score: 1.0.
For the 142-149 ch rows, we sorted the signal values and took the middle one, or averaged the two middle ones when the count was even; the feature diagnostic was 1.72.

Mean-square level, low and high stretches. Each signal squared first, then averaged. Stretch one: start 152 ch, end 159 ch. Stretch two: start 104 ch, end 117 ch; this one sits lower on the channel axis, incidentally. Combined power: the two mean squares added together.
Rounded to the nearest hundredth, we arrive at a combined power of 5.82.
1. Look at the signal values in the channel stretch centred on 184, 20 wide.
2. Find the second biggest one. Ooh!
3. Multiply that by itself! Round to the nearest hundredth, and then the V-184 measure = 4.19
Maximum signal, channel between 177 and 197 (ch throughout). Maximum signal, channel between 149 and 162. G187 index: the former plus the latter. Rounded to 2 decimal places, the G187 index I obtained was 3.78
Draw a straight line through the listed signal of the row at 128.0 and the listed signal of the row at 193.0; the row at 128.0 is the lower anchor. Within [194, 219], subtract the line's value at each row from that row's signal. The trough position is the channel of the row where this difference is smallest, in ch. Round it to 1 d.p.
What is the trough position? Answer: 218.0 ch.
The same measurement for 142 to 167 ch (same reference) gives 158.0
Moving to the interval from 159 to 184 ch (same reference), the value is 160.5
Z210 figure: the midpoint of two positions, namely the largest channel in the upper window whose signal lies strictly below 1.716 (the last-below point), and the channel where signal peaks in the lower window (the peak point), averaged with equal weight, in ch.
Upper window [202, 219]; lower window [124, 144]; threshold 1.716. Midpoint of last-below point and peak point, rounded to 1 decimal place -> 178.0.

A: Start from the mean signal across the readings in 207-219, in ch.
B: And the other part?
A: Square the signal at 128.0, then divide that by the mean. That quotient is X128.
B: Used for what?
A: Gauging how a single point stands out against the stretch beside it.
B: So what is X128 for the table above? 1.72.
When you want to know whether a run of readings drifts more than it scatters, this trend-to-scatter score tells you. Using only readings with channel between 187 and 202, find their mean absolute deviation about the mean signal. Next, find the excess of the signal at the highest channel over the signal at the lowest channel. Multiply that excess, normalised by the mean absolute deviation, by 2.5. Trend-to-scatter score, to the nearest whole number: 3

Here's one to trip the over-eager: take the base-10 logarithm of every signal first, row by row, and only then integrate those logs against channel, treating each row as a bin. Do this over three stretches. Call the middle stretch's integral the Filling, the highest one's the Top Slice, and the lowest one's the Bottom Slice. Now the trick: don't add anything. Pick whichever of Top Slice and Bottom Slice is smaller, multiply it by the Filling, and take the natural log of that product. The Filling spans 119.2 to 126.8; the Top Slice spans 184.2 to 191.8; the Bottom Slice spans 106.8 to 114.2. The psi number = 1.10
